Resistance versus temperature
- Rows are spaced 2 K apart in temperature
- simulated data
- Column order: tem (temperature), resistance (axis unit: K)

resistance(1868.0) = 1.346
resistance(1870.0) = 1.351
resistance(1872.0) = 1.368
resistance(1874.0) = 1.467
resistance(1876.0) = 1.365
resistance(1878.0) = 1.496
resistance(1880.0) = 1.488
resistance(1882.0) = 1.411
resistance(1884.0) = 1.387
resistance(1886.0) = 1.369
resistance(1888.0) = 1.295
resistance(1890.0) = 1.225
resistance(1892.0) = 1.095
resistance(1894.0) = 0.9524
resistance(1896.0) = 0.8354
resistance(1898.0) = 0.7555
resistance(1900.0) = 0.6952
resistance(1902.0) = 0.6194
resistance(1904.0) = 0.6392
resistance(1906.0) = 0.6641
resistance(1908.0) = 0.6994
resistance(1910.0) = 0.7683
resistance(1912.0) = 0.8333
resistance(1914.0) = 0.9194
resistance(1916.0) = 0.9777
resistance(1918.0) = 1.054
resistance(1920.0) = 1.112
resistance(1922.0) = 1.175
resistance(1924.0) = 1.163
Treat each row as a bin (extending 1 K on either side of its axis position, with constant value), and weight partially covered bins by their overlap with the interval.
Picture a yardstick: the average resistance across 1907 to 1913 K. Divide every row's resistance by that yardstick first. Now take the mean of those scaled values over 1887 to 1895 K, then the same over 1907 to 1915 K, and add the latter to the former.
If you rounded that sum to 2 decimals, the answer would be 2.54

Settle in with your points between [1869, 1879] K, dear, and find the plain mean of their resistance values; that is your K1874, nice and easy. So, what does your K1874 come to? 1.4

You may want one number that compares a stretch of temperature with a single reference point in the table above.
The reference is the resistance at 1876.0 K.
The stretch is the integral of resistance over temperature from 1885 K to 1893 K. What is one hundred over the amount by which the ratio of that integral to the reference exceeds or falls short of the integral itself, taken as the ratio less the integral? -38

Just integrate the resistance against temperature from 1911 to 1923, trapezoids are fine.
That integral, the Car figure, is 12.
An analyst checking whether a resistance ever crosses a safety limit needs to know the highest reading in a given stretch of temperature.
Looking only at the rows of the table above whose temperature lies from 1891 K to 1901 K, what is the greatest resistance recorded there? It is 1.095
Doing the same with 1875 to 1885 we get 1.496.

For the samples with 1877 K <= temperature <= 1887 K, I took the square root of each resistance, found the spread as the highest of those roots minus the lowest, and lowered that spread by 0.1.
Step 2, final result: -0.05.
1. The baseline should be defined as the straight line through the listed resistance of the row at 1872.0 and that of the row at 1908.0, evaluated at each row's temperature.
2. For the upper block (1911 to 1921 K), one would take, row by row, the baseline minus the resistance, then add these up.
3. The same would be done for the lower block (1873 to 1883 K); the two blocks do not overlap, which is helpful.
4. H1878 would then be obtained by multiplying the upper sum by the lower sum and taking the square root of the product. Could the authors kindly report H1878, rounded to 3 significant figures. 1.42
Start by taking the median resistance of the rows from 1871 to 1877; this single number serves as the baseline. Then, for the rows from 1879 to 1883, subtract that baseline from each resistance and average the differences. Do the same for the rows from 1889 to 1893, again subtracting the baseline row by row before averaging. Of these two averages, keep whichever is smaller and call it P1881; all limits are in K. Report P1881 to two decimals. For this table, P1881 -0.21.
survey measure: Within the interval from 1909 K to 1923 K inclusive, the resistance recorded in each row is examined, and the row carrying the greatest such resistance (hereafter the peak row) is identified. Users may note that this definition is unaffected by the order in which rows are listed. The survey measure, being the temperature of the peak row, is 1922.0 K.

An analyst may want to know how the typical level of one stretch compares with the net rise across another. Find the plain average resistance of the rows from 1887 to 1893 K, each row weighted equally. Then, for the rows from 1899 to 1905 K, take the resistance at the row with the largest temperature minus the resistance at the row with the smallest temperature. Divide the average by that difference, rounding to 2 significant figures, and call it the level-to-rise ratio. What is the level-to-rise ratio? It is -22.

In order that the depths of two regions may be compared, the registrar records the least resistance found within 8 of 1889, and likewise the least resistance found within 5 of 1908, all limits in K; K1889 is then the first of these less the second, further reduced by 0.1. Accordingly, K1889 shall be 0.10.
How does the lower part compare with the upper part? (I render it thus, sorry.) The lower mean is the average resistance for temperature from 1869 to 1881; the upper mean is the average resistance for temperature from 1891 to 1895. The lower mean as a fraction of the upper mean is 1.4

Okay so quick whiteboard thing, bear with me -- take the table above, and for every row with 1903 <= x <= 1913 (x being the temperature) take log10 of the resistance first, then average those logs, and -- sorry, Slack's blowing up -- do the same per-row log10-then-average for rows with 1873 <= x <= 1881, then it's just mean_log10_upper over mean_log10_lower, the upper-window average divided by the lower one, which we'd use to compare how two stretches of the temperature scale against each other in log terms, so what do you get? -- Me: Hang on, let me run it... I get -0.89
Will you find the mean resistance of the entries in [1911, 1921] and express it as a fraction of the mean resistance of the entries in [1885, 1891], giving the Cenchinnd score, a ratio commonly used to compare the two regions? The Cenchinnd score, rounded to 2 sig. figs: 0.76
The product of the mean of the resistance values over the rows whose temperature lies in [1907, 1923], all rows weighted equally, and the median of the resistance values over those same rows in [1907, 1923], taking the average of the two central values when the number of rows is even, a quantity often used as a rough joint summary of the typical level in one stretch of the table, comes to 0.9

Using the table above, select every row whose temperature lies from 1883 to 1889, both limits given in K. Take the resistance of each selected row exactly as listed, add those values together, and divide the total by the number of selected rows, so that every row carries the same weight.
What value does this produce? 1.4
